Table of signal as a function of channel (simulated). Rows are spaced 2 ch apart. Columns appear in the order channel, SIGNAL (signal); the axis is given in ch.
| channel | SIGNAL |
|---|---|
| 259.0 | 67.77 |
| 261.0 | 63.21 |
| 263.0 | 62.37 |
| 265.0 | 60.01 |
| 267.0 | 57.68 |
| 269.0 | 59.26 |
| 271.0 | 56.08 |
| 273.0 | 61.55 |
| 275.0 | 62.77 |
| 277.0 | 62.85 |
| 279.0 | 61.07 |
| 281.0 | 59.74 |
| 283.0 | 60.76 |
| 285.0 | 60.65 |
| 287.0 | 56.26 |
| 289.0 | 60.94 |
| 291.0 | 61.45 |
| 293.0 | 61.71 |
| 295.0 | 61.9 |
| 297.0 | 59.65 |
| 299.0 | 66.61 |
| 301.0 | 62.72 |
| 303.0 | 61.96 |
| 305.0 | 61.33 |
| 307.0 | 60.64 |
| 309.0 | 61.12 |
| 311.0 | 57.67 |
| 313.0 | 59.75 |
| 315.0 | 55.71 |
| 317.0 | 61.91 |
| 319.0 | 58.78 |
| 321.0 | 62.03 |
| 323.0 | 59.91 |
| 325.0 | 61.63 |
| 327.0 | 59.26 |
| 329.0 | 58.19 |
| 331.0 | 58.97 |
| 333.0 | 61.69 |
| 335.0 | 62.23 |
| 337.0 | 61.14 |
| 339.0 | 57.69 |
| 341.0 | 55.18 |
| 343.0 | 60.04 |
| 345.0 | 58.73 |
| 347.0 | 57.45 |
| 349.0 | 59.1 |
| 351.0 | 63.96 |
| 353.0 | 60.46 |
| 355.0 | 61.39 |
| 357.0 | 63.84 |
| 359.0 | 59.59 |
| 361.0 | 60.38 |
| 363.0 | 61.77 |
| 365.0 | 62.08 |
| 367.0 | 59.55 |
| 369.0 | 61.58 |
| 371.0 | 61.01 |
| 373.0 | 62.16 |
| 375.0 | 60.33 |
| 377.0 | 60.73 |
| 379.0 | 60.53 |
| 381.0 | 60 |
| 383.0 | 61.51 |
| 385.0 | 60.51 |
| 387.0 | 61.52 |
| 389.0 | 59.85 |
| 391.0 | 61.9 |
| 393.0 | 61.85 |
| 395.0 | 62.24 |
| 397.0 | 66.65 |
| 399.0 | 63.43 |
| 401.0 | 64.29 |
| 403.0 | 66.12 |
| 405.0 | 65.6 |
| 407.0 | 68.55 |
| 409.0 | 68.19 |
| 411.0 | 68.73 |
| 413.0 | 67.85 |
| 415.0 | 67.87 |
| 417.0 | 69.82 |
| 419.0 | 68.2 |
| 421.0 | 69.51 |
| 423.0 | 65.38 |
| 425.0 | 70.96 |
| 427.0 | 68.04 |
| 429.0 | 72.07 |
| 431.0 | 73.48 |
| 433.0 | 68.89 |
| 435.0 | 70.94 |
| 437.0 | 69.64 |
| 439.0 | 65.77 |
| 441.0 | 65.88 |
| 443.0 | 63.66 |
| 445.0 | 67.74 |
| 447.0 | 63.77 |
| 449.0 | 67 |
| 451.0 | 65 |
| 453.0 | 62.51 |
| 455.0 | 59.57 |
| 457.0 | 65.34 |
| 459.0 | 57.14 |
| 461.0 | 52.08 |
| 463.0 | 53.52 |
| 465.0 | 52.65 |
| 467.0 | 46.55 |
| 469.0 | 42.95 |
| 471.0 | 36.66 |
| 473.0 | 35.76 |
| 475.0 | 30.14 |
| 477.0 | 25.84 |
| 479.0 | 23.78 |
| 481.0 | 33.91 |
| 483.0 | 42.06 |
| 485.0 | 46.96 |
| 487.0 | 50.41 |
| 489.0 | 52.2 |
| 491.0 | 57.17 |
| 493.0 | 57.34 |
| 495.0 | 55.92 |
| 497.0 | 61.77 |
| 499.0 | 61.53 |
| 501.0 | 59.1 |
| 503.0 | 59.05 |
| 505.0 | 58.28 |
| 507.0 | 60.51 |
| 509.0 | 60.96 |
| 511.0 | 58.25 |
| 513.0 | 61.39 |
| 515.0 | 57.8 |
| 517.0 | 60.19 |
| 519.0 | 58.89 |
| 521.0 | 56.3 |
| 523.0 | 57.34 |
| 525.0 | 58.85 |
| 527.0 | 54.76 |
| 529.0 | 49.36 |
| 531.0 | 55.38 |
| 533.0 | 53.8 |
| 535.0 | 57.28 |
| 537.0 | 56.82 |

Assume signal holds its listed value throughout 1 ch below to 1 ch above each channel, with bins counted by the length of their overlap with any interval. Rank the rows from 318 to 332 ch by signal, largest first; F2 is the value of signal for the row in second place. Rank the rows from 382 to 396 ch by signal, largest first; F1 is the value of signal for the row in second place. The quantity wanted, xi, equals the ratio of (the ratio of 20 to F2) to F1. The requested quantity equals 0.0052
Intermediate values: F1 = 61.9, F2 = 61.63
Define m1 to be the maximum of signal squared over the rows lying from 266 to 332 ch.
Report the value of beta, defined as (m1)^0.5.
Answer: 67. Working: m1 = 4437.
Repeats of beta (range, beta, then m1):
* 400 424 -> 70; 4875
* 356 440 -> 73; 5399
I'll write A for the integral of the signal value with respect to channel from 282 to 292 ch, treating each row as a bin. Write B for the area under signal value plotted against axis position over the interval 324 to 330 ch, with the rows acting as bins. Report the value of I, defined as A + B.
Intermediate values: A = 600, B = 358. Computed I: 958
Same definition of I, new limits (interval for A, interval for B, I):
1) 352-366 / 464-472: 1217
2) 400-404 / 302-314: 986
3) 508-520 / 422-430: 1268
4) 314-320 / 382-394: 1087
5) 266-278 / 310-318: 1190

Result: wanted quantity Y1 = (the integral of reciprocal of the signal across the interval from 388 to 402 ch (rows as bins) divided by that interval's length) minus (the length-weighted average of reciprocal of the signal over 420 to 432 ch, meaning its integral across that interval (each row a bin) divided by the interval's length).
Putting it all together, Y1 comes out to 0.0016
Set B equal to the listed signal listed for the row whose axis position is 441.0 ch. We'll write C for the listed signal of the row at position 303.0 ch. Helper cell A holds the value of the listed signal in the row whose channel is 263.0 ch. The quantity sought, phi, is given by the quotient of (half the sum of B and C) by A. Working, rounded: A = 62.37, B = 65.88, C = 61.96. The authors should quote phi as 1.02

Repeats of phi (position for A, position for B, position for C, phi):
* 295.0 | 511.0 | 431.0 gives 1.06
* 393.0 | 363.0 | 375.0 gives 0.99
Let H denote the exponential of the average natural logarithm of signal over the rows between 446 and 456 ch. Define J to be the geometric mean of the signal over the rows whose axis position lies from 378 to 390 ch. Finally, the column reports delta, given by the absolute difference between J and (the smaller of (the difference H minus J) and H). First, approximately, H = 64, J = 60.6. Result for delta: 58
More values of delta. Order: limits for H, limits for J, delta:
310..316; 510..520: 61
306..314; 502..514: 60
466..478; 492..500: 83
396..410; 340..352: 52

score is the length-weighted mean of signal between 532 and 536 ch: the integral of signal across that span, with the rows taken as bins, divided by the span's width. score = 56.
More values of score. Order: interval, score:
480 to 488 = 43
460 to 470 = 50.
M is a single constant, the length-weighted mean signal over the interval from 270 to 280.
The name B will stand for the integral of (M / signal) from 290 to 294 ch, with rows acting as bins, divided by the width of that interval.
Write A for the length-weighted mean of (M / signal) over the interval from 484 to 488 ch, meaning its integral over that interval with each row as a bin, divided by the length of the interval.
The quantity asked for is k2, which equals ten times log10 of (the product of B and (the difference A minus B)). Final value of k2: -6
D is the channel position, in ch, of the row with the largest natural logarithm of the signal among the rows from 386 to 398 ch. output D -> 397.0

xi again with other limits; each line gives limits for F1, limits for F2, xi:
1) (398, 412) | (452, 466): 0.0047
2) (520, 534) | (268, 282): 0.0056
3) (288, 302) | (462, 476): 0.0061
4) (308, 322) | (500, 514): 0.0053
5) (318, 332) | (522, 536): 0.0057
